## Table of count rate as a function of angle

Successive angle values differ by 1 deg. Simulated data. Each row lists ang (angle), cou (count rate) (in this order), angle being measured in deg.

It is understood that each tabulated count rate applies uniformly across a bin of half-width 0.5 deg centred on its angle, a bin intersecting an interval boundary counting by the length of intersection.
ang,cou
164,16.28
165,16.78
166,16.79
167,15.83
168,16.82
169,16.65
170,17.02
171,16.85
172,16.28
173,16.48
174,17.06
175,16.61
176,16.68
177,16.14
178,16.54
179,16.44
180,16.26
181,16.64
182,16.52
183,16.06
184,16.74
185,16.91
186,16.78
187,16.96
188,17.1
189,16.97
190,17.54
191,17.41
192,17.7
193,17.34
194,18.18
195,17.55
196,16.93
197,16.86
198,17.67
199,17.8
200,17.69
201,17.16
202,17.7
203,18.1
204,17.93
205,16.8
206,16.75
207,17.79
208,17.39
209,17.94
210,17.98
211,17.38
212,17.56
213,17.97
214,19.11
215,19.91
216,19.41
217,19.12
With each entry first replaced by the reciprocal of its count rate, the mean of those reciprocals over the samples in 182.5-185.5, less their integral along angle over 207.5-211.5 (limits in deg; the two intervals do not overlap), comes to -0.17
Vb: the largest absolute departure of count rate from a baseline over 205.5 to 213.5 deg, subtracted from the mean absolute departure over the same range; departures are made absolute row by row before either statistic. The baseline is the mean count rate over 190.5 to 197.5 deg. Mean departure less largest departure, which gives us -0.32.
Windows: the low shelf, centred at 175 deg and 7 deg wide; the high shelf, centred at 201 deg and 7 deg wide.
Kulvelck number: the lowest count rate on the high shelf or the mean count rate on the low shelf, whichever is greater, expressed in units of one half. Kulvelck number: 34.3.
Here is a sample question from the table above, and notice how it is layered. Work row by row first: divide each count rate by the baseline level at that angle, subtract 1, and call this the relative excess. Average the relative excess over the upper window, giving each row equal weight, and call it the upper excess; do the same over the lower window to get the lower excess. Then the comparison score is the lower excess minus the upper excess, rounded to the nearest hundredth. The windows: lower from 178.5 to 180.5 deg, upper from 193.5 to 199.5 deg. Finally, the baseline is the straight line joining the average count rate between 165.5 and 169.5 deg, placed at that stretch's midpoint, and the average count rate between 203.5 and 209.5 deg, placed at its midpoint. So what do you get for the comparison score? -0.04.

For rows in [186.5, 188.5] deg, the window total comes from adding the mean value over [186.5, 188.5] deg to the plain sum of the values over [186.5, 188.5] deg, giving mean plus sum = 51.1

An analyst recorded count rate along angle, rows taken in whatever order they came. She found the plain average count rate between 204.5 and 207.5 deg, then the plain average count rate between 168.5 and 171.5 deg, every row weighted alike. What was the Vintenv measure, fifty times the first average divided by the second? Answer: 50.8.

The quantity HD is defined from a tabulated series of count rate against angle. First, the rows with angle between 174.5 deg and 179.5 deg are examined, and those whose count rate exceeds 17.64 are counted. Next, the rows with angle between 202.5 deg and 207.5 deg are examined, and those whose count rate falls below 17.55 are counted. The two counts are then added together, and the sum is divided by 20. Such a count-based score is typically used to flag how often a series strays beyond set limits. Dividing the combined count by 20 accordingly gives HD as 0.100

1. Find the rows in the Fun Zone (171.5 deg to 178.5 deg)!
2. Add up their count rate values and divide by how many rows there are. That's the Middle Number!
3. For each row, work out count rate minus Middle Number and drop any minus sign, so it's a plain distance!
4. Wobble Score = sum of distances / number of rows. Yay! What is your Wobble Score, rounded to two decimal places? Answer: 0.21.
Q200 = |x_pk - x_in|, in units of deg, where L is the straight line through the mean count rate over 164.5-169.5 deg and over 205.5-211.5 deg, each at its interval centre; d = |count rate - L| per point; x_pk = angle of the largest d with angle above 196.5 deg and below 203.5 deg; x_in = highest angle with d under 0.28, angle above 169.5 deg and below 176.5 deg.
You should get 27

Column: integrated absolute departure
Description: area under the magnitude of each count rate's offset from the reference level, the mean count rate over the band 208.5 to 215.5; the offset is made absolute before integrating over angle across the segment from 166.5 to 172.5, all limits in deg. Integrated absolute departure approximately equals 10.1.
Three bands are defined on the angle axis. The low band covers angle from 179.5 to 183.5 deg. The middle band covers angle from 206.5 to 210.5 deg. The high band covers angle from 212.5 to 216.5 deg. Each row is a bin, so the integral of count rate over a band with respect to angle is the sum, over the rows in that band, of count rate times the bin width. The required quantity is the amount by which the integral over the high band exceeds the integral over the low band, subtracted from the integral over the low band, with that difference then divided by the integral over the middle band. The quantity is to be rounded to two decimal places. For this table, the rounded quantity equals 0.77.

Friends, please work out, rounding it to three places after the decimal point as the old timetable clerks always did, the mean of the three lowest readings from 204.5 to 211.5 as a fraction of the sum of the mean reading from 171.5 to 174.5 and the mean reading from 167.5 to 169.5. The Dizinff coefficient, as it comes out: 0.509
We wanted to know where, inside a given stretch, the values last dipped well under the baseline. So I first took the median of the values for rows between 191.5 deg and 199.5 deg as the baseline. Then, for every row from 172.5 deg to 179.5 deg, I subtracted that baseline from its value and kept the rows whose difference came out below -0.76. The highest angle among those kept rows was 179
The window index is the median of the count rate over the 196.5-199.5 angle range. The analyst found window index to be 17.7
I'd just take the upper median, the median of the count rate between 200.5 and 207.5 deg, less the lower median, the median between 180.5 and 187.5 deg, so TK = 0.96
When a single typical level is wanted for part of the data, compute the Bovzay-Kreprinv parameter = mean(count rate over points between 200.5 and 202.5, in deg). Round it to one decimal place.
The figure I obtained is 17.4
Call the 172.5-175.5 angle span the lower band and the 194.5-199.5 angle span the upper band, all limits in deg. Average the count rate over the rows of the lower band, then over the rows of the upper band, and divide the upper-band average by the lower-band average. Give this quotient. 1.04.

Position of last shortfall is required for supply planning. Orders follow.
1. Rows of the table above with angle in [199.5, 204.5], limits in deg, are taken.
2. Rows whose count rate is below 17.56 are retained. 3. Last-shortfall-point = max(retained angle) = 201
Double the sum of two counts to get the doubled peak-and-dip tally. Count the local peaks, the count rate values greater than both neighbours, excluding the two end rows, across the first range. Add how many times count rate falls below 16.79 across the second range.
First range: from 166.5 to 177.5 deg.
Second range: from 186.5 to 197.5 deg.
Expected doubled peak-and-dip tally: 8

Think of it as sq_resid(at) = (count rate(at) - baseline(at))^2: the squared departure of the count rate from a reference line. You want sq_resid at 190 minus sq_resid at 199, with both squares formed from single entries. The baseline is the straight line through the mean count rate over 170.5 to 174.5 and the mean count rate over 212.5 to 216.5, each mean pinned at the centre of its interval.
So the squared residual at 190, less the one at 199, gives -0.1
